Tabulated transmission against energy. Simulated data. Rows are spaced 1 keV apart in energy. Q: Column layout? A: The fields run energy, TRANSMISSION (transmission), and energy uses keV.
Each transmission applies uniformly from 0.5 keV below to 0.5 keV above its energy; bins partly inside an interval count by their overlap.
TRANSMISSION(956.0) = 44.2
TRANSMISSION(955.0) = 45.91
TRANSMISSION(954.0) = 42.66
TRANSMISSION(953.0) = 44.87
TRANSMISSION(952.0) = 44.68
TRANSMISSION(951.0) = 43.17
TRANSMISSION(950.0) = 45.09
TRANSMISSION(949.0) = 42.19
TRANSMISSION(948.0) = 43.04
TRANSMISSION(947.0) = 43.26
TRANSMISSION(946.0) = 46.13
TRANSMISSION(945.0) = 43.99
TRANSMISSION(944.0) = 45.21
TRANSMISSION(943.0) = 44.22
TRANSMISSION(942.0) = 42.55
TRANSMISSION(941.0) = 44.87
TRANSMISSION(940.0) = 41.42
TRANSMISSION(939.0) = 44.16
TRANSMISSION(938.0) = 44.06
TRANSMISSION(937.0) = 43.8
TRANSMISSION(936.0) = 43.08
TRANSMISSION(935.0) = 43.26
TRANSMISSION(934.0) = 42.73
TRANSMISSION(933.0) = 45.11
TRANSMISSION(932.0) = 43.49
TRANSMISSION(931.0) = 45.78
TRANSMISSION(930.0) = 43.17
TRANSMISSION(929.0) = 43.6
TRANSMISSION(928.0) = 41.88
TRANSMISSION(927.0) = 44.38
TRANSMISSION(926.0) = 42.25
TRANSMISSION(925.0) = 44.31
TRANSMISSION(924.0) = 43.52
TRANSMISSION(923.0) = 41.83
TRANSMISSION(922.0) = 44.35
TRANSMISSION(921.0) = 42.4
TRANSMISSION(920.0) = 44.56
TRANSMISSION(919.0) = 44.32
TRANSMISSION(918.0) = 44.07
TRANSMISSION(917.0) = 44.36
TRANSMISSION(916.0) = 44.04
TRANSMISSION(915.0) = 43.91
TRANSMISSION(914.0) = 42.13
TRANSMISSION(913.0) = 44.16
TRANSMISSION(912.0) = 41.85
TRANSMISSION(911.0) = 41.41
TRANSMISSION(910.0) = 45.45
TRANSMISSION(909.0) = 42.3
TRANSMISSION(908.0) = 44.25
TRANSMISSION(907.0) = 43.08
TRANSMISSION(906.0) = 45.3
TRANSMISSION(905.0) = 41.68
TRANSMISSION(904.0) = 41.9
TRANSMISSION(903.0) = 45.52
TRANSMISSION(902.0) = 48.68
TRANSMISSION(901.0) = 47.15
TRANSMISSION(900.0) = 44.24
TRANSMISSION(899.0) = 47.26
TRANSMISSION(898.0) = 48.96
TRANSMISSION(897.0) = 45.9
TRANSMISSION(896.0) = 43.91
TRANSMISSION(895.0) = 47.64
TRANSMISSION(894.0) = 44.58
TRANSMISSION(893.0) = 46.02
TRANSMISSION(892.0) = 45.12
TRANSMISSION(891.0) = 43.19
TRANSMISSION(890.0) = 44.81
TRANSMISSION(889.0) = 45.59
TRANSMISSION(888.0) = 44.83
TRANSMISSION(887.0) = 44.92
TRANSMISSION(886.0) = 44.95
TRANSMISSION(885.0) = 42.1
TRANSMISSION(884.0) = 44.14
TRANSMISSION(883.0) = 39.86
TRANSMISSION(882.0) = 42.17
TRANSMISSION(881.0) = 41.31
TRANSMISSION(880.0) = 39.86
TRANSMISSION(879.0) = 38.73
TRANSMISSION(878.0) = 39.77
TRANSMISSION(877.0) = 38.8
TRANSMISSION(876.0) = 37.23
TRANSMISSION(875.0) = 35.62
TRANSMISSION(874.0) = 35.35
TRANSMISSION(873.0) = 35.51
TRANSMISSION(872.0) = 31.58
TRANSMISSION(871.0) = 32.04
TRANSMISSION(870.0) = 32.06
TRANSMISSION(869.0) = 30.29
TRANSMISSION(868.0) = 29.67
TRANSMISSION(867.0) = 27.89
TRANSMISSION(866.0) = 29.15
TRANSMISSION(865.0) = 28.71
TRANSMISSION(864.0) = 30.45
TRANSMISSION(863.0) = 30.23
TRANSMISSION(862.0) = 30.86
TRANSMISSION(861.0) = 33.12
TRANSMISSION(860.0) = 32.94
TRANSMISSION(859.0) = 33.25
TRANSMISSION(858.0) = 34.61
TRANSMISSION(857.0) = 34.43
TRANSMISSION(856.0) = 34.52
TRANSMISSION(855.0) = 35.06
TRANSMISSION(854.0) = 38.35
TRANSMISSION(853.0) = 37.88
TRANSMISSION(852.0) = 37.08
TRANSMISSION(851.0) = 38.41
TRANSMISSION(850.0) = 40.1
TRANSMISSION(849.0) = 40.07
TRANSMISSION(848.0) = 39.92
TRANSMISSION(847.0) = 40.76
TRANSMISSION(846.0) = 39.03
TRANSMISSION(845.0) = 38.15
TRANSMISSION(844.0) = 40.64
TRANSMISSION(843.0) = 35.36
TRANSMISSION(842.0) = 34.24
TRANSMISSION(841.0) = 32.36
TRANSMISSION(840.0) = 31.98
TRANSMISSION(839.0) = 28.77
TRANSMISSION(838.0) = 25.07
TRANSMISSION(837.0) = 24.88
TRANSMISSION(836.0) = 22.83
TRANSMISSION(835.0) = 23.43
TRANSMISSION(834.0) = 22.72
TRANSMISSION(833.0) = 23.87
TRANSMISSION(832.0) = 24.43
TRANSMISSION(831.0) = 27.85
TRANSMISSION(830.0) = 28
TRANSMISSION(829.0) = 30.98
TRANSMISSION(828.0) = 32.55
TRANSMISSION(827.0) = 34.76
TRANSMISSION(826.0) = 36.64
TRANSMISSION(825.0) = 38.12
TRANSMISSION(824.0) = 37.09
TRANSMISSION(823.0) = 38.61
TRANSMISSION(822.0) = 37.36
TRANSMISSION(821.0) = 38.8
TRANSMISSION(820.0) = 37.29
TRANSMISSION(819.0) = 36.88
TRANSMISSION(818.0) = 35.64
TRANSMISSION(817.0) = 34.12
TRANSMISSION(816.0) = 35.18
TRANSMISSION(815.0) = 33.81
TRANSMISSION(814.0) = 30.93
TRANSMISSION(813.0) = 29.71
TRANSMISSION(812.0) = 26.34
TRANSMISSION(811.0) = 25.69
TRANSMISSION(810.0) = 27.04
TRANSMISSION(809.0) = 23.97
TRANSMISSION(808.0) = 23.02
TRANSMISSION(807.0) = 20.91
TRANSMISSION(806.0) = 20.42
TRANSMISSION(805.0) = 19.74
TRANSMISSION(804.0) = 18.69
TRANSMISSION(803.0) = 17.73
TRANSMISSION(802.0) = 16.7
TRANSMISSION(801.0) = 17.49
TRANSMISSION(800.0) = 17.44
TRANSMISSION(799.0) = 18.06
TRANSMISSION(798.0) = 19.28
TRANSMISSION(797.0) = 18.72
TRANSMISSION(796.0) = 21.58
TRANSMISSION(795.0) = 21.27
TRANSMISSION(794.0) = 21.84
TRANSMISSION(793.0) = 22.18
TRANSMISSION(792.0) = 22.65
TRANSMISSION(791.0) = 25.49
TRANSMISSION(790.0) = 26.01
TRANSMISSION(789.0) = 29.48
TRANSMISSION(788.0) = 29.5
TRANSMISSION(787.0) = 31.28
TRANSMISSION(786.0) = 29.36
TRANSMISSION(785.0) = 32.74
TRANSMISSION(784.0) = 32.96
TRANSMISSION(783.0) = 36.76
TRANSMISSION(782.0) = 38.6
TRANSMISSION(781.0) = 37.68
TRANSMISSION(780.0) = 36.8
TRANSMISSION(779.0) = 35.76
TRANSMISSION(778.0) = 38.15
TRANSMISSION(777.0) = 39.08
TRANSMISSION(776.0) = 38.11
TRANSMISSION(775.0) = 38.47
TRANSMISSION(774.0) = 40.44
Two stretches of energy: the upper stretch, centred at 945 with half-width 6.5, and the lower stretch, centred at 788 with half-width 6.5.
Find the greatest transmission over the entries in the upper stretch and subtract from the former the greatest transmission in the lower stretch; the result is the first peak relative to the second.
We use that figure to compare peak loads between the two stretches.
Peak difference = 7.5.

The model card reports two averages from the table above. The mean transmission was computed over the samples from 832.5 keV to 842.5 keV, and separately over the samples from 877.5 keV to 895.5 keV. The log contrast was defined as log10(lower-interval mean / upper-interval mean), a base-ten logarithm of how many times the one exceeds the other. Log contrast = -0.205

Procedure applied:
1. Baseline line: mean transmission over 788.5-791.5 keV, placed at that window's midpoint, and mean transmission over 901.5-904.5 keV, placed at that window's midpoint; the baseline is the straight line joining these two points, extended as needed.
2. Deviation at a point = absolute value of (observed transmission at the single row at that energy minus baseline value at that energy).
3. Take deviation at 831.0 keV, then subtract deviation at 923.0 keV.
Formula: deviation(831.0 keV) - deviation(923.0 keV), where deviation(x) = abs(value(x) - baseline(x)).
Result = -1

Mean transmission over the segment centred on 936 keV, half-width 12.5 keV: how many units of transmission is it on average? 44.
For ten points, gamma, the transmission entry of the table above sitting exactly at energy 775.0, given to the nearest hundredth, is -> 38.47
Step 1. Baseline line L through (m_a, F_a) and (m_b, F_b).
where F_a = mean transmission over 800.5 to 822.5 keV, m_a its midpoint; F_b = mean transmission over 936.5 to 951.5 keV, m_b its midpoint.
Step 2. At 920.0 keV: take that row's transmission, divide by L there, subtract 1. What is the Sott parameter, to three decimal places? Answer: 0.090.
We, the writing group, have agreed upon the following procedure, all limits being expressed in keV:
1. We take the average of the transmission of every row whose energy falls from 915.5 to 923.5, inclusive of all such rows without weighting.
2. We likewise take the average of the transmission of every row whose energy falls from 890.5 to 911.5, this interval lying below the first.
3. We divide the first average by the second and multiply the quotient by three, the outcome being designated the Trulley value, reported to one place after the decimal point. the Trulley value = 2.9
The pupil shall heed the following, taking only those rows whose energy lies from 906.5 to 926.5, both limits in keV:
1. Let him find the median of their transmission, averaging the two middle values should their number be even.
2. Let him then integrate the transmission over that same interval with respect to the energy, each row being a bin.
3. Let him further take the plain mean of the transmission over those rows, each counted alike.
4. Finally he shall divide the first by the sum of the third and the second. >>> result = 0.048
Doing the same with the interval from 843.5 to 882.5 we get 0.025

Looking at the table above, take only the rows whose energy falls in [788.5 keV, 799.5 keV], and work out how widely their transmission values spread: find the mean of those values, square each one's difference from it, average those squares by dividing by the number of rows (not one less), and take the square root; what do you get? 3.3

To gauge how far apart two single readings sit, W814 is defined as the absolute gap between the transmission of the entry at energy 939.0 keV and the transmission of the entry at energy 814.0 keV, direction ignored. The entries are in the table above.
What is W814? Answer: 13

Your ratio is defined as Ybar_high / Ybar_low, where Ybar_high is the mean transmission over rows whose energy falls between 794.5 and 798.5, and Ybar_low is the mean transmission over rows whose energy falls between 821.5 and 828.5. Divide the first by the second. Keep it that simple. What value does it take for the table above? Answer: 0.6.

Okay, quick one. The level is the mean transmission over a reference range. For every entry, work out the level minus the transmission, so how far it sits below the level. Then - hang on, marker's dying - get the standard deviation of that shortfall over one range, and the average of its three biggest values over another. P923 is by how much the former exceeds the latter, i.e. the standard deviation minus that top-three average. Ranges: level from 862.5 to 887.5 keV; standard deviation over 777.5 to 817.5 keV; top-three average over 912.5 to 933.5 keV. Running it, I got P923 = 13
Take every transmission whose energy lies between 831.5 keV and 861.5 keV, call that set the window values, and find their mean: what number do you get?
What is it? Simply 33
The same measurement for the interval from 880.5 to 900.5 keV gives 45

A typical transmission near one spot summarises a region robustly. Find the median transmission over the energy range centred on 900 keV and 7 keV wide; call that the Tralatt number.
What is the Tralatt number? 47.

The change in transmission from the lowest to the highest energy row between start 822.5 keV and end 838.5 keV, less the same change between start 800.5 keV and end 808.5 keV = -19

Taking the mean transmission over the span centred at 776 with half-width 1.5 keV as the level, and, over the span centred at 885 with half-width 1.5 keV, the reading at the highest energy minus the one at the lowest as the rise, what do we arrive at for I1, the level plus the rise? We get 39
